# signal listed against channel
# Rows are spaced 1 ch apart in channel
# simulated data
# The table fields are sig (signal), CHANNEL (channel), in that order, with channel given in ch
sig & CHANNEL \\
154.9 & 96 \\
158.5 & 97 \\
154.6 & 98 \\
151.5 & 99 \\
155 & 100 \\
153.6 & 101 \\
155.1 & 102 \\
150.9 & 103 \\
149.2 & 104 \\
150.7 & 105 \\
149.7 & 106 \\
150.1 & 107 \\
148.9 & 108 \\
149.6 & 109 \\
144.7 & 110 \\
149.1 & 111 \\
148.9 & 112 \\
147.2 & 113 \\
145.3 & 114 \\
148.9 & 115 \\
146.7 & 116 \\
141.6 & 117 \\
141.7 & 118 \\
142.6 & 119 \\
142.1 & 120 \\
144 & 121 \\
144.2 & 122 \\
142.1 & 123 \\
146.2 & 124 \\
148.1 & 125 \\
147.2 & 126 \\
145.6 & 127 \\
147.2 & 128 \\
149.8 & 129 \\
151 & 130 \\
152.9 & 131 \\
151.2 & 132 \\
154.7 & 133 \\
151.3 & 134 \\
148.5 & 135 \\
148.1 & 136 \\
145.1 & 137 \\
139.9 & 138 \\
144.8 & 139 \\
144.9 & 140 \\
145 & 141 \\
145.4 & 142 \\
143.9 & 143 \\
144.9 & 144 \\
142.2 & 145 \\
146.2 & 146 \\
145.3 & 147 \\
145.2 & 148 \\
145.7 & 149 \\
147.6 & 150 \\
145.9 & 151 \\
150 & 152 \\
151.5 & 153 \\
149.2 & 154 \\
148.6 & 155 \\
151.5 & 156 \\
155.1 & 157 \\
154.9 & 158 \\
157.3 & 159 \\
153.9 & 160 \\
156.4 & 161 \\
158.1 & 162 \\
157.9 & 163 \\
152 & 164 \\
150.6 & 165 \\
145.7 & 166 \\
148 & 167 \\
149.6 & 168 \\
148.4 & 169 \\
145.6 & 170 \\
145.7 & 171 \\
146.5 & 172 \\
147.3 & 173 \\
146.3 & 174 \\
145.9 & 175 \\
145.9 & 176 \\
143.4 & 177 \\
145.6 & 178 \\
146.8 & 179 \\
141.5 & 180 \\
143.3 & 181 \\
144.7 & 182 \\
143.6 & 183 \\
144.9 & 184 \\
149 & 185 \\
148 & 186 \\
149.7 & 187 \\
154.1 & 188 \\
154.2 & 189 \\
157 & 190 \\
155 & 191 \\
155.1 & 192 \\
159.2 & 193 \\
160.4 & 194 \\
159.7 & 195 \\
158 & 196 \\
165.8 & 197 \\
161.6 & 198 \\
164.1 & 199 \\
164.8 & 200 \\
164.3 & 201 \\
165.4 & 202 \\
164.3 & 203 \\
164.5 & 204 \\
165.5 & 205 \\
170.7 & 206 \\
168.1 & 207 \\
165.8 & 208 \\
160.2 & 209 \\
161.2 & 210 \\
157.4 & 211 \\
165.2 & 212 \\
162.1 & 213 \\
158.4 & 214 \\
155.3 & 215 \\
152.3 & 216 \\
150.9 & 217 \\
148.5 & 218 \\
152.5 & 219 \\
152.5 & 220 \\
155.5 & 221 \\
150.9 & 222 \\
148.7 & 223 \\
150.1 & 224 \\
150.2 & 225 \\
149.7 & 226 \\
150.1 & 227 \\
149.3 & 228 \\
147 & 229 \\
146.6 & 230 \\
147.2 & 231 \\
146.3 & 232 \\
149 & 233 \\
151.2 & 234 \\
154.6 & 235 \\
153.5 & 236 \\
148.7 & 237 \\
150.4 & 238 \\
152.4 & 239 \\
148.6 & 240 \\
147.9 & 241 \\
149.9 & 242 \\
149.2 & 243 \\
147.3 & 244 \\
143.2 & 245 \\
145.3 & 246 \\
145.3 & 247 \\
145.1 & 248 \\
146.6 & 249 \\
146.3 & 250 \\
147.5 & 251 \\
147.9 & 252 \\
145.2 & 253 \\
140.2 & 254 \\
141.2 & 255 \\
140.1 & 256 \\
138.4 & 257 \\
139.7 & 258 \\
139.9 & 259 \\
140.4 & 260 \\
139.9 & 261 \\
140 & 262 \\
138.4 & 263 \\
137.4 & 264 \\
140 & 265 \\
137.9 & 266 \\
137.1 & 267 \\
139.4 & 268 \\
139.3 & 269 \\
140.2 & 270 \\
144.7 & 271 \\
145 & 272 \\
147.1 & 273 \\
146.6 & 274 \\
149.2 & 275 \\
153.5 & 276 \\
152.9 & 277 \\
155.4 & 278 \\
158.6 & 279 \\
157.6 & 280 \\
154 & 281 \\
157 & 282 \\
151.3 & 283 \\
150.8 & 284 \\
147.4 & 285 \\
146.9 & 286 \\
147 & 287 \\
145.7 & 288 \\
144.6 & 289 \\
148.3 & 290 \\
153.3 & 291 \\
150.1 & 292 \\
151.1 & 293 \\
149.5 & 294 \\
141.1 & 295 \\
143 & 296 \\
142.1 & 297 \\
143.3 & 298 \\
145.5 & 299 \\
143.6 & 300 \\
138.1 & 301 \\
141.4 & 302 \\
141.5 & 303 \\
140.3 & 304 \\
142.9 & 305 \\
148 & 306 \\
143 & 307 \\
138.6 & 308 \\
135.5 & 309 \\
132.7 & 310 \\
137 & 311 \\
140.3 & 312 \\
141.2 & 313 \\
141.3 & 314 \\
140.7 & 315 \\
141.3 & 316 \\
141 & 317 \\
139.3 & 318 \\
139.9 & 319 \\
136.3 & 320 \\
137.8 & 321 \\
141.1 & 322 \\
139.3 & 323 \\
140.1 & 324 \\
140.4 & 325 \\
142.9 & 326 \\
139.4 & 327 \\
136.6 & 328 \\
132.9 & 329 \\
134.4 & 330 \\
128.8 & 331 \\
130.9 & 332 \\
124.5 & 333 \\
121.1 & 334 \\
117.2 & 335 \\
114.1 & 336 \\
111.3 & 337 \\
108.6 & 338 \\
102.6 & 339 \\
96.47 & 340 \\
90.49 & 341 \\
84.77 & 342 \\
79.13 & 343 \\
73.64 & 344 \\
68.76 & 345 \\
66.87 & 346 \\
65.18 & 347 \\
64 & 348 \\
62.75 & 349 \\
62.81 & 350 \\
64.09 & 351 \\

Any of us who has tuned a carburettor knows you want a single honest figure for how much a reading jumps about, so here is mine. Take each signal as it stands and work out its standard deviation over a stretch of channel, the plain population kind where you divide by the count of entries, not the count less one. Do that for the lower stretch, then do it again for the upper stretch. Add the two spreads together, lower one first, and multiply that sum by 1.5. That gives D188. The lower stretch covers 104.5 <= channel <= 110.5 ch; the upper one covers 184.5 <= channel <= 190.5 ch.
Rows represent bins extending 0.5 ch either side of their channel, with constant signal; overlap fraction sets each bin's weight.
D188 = 7.9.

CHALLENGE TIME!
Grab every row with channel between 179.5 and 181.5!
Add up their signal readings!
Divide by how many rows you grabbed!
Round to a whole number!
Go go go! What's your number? 142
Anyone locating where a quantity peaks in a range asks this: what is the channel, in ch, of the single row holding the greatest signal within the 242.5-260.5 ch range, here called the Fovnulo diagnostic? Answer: 243 ch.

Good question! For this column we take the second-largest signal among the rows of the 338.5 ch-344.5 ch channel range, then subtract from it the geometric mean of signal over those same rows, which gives 9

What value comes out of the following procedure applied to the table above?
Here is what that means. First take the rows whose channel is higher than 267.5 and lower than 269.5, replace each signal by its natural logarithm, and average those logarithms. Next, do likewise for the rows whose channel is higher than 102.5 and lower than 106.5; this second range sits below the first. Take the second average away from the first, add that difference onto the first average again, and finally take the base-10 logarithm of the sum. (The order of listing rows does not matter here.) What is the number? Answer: 0.687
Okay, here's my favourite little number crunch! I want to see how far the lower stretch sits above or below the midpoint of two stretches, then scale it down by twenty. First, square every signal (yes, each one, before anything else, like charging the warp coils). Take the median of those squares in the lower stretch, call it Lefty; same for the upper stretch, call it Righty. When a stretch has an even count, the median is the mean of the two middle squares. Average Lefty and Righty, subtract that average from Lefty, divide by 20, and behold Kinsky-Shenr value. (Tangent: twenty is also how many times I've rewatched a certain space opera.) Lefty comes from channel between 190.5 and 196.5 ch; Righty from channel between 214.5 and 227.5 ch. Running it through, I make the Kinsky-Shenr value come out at 60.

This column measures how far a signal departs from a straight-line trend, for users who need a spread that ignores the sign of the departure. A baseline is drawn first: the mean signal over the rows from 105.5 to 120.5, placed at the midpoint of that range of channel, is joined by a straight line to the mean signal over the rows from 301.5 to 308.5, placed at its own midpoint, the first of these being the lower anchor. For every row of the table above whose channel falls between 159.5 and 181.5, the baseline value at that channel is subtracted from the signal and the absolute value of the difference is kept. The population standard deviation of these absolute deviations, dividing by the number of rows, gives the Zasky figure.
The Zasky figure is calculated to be 3.9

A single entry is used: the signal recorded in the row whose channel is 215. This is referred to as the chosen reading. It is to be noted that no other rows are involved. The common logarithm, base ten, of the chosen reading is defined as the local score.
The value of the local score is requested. 2.19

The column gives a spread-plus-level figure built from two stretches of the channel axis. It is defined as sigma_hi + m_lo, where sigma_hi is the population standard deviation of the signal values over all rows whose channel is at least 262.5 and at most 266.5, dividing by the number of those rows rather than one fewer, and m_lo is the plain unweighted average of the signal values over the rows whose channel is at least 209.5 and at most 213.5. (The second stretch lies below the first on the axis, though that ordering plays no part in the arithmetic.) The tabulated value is 162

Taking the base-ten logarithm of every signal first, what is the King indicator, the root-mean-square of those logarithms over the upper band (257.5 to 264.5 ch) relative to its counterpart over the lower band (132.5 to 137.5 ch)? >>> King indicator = 0.99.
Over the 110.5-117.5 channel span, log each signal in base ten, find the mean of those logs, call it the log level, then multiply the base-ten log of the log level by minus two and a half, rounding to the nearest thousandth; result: -0.839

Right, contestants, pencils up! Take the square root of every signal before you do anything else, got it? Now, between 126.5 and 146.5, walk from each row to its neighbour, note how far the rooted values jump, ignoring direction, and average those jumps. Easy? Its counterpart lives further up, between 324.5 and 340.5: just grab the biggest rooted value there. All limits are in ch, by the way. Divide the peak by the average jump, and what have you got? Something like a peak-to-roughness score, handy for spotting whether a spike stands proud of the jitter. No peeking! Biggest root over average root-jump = 131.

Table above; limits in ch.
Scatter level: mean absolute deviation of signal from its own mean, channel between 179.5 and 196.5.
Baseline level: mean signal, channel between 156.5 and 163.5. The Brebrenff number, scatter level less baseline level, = -151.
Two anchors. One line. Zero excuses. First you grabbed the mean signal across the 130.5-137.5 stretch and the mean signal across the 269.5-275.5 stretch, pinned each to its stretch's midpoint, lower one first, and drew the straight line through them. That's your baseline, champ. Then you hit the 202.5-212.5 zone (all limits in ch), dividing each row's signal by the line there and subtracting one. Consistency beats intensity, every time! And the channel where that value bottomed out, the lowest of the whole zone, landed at 211 ch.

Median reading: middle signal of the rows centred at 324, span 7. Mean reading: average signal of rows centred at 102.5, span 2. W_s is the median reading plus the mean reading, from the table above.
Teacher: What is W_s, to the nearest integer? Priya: 293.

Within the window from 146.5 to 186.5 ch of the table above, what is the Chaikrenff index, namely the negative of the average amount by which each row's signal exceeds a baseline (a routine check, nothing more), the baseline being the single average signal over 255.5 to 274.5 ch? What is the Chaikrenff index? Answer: -8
